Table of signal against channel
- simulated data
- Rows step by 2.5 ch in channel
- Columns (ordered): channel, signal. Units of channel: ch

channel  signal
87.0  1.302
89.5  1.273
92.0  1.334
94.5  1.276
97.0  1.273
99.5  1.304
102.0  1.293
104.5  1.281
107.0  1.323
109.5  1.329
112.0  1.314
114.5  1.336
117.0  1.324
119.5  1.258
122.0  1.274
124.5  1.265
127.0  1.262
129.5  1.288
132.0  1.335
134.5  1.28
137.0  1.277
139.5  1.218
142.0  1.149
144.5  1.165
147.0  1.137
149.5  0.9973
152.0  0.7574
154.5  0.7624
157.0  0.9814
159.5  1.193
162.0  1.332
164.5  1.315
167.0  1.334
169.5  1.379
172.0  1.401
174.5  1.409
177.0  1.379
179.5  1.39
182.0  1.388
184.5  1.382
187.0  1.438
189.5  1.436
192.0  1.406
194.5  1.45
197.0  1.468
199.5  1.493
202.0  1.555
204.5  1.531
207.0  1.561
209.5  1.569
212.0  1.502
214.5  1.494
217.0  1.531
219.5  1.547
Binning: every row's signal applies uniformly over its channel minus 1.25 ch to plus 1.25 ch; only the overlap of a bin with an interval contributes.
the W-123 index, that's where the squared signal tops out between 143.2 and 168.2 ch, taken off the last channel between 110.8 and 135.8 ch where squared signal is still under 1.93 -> -32.5 ch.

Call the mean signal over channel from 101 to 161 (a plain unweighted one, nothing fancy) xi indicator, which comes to 1.20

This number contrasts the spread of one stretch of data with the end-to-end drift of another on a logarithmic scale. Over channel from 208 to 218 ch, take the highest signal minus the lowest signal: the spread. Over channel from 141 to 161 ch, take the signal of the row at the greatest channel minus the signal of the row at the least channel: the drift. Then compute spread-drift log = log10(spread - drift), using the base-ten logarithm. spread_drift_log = -1.5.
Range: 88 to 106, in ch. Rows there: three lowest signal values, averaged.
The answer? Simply 1.27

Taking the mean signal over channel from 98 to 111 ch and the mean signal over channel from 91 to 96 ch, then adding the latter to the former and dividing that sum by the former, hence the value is 2.00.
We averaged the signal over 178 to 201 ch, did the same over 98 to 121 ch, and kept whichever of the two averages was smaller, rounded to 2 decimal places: 1.31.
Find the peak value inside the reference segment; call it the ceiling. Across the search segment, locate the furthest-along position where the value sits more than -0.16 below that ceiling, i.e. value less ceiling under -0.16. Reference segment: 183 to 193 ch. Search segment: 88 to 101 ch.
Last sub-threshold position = 97.0 ch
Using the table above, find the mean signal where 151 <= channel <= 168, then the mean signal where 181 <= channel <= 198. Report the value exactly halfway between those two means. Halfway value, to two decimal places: 1.26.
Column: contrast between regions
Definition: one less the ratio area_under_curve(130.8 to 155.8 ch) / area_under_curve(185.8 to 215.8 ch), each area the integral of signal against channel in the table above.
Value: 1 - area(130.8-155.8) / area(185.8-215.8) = 0.38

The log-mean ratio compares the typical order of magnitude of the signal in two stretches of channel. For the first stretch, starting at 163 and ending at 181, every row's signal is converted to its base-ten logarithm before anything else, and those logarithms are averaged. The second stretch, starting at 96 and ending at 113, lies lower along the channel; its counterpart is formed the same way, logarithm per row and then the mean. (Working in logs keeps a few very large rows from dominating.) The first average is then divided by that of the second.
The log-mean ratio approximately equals 1.2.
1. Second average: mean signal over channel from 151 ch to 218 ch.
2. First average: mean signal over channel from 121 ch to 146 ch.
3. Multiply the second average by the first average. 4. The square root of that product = 1.31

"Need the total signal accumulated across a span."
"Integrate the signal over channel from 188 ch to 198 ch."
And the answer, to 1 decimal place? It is 14.4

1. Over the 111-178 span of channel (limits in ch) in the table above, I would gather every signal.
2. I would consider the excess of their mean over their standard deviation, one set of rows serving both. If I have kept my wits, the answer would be 1.06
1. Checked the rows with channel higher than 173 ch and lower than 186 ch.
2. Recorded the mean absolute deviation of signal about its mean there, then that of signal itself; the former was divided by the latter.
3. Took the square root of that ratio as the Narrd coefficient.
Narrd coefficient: 0.075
